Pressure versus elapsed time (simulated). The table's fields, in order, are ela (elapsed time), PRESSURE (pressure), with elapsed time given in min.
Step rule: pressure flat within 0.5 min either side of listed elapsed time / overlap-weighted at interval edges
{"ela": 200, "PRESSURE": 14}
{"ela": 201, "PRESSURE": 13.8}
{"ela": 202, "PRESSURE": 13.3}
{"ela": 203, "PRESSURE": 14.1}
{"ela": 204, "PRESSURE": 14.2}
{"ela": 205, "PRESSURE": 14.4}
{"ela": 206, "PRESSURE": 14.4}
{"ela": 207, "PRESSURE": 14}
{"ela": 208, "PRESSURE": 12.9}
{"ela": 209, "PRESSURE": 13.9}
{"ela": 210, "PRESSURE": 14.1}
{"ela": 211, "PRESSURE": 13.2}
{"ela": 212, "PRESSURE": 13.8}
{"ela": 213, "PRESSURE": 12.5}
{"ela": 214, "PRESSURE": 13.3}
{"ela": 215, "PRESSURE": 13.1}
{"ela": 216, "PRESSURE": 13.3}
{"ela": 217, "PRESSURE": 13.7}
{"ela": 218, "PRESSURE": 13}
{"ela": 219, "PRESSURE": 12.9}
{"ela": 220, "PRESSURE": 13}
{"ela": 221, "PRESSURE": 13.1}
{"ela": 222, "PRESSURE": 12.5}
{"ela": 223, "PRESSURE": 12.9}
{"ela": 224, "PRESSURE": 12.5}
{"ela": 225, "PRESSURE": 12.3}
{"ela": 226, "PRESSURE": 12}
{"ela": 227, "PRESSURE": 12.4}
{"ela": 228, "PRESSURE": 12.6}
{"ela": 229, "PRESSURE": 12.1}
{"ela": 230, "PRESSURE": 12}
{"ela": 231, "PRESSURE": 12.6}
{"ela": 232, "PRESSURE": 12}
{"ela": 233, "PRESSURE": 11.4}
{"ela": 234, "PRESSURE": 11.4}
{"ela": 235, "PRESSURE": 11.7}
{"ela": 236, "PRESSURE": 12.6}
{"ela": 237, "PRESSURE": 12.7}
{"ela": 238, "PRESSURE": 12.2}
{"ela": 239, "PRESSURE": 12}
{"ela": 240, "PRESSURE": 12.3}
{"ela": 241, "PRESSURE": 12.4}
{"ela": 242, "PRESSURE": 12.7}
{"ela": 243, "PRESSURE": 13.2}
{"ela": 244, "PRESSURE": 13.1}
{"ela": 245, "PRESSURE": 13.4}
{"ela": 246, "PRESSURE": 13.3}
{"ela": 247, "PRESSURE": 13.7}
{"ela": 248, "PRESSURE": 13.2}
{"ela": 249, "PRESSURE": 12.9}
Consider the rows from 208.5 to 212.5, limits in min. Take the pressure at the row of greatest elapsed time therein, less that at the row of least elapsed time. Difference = -0.10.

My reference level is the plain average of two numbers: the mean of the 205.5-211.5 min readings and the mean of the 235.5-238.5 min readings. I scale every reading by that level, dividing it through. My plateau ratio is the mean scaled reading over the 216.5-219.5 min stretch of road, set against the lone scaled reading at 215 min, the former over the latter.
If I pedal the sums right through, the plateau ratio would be 1.01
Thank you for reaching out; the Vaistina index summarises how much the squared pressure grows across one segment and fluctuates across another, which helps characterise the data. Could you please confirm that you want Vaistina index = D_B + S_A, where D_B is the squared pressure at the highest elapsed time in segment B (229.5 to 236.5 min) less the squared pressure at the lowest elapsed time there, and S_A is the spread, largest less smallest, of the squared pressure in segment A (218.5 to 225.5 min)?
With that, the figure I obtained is 35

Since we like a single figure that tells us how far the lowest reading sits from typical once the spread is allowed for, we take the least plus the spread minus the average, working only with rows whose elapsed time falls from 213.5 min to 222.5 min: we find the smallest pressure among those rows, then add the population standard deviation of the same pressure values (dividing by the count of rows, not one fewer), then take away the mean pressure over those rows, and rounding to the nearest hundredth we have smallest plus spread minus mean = -0.29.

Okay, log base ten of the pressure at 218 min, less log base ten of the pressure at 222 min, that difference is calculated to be 0.017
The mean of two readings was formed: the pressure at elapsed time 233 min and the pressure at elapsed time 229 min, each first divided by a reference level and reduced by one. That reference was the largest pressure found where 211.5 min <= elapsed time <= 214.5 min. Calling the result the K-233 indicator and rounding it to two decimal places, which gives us -0.15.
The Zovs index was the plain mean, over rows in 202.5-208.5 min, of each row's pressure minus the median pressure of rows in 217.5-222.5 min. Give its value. 1.0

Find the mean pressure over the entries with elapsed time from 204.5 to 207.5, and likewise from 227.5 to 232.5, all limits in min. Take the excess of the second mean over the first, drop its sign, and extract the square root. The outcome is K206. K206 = 1.42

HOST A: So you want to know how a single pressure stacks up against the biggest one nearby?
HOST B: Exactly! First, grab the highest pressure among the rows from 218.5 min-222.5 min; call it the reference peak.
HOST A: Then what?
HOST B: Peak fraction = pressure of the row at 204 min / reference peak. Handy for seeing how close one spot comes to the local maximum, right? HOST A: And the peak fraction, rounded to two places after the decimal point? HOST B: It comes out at 1.08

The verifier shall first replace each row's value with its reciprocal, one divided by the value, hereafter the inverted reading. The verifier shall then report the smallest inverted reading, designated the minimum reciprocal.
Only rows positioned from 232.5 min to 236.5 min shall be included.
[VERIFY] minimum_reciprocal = 0.0794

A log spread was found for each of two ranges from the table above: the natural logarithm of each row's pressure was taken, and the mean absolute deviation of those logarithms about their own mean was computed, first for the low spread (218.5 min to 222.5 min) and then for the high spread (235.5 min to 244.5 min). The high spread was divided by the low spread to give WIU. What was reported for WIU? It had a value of 1.70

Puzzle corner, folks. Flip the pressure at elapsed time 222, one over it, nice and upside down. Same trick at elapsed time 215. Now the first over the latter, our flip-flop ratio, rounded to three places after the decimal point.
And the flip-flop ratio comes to 1.048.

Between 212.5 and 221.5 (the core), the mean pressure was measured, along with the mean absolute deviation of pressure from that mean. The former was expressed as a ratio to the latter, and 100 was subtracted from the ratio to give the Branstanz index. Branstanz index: -41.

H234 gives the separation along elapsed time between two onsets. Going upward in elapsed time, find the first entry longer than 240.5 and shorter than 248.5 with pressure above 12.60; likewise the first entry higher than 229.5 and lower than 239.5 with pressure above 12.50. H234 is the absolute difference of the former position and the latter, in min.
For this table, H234 11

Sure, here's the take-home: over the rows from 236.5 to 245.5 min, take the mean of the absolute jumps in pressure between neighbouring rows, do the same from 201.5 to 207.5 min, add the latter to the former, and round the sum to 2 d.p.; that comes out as 0.59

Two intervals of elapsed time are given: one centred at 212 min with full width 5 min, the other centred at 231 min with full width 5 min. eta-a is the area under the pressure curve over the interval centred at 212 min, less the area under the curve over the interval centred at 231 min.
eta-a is 7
